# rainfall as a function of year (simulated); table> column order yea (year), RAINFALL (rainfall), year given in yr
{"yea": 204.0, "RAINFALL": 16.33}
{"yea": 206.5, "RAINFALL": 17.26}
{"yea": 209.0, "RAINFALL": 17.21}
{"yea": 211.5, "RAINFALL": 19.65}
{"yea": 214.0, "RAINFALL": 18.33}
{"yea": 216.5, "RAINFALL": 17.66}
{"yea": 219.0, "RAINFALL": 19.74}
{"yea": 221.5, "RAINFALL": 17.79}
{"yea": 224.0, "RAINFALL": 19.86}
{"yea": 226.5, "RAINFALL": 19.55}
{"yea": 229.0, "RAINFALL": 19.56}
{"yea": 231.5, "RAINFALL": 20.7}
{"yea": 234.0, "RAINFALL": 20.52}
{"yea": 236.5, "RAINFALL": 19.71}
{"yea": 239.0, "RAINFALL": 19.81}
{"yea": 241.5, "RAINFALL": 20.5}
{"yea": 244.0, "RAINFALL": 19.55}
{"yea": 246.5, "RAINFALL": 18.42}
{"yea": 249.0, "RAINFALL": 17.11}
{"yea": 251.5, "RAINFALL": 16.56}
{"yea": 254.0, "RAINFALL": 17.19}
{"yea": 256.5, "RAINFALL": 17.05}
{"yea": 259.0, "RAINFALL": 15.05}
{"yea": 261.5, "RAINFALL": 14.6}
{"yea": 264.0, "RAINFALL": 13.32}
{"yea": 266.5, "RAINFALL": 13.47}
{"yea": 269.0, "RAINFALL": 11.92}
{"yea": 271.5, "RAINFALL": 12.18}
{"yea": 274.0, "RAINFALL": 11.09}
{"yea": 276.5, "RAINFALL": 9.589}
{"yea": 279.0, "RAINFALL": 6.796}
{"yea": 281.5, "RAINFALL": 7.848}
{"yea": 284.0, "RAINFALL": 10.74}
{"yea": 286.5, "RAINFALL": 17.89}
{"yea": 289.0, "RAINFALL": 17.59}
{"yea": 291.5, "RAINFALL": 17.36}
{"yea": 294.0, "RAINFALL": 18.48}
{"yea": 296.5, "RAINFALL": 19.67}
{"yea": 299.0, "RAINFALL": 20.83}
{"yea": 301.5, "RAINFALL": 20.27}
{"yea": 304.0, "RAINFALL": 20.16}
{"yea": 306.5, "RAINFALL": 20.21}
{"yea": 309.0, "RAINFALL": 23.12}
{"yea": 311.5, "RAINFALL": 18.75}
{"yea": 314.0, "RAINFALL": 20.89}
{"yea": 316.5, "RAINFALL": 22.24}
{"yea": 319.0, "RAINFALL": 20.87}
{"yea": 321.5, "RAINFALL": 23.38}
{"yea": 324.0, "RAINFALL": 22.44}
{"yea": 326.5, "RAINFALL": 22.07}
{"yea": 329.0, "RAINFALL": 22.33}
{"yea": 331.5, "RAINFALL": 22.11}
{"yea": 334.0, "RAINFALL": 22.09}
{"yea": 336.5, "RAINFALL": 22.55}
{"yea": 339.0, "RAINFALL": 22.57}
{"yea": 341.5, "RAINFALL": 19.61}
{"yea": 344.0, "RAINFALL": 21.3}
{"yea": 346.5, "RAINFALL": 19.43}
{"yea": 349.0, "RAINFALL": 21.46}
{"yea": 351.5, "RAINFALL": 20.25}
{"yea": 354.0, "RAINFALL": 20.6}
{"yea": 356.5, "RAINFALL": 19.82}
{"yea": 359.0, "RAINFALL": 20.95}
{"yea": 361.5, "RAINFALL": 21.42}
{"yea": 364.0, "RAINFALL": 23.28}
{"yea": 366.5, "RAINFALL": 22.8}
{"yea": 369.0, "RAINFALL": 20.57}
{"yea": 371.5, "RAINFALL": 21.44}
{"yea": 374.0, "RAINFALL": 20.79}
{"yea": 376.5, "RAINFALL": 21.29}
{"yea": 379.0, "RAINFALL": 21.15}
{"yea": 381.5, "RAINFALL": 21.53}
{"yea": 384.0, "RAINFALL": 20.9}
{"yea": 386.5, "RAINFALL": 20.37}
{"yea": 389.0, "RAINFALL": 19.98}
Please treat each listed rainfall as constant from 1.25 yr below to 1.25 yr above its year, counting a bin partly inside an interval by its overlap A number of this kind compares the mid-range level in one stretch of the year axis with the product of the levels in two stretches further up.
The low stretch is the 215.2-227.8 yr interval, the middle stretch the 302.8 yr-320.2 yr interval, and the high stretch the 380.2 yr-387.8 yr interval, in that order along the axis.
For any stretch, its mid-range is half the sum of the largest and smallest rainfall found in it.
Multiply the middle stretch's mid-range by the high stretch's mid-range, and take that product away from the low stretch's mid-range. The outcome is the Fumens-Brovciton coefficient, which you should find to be -420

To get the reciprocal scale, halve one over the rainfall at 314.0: 0.0239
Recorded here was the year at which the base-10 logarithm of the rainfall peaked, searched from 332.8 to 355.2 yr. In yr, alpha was 339.0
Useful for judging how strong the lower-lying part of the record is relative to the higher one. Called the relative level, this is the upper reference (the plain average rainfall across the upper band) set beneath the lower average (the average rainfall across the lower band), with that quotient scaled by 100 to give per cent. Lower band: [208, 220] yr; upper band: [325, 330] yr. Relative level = 83.4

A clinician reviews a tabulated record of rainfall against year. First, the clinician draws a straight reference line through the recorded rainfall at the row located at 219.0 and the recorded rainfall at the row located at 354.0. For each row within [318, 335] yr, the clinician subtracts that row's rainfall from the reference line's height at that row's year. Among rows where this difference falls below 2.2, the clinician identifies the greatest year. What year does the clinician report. 334.0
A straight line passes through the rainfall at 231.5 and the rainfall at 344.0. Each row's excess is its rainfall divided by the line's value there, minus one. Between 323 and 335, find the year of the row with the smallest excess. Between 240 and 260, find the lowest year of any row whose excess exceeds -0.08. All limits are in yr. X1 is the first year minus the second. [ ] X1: 92.5 yr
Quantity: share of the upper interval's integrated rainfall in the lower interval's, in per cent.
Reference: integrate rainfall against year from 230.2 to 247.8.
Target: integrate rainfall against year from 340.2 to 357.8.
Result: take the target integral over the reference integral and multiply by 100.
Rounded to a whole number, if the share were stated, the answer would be 102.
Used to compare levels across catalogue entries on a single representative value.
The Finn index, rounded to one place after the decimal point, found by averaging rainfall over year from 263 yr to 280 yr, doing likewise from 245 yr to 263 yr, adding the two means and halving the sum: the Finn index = 13.9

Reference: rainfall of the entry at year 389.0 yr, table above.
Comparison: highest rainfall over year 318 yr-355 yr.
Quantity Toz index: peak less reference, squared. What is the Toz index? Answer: 12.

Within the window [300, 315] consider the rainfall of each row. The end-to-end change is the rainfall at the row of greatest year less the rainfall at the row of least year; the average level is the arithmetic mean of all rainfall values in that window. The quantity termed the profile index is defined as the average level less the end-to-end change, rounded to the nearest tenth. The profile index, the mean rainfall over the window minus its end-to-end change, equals 19.9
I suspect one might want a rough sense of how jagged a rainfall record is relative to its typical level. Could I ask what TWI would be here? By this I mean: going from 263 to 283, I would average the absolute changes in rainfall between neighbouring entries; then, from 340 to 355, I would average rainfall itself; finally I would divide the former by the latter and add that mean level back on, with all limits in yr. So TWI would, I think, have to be 20.5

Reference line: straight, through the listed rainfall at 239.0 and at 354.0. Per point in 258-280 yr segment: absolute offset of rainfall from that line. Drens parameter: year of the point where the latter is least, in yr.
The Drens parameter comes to 259.0 yr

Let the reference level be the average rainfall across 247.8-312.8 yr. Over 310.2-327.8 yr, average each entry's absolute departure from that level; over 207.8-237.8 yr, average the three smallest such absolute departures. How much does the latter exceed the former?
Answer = -3.97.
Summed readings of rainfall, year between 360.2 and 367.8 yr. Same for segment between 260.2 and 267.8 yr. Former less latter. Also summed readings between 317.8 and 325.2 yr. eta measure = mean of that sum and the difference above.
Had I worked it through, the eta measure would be 46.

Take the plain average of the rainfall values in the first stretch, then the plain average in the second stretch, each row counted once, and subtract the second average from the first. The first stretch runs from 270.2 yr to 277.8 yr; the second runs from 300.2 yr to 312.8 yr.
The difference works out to -10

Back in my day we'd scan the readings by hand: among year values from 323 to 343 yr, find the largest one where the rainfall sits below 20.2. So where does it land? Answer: 341.5 yr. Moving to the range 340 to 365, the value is 356.5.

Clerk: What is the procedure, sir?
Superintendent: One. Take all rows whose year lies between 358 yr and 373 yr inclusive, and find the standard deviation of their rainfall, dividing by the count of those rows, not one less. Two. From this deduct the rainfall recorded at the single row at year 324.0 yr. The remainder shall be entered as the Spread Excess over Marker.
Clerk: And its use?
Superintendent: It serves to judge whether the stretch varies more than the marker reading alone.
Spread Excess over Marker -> -21.47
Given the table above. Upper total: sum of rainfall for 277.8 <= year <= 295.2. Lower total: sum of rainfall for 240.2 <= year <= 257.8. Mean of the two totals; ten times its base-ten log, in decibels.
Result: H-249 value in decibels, 20.47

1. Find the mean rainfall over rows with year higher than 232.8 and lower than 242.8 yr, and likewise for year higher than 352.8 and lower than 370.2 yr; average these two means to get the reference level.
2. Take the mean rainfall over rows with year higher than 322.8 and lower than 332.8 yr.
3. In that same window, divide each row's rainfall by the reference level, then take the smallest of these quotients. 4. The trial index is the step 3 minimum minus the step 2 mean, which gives -21.2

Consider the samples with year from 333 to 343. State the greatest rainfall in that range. 22.57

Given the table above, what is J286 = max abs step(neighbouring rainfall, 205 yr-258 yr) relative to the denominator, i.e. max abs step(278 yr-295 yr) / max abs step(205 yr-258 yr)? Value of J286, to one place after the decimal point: 2.9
